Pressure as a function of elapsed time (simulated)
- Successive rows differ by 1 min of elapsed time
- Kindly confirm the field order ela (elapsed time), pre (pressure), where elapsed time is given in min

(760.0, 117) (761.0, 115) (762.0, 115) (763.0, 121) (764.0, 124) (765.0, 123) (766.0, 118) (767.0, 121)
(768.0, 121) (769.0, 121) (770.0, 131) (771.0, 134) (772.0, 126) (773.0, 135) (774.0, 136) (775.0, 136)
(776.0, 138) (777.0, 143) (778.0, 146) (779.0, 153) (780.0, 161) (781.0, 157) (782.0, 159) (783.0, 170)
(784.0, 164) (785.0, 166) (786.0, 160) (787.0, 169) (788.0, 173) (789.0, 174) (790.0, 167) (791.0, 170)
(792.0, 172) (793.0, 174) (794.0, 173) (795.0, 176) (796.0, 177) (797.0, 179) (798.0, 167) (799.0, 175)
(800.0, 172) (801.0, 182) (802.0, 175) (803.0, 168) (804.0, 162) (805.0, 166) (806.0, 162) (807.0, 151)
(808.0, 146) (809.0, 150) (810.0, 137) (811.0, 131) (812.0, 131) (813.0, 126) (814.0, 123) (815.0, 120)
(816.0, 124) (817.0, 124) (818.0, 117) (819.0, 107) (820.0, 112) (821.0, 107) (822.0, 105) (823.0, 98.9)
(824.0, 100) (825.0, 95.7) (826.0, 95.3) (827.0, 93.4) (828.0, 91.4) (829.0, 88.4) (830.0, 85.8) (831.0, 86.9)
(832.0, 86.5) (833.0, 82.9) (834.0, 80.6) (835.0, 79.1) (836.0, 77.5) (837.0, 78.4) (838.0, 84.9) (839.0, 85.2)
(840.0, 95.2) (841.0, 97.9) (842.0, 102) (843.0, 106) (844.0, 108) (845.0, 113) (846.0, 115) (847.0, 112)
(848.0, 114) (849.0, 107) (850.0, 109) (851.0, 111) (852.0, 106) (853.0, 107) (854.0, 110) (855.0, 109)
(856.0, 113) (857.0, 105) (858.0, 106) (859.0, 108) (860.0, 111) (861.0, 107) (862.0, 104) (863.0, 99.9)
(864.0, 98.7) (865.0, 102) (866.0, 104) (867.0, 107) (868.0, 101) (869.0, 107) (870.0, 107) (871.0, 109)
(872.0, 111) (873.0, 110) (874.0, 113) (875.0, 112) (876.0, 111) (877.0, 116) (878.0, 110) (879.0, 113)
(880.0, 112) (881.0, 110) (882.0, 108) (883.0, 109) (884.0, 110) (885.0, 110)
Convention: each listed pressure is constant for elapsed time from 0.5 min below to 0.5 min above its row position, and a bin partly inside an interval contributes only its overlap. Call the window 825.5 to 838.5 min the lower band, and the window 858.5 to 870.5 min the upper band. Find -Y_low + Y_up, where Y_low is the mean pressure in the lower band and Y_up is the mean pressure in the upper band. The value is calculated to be 19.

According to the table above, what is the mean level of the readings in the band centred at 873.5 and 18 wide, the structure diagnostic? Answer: 109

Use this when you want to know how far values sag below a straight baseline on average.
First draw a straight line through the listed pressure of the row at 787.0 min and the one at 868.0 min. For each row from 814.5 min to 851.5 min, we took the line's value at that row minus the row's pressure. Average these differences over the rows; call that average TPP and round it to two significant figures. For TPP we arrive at 30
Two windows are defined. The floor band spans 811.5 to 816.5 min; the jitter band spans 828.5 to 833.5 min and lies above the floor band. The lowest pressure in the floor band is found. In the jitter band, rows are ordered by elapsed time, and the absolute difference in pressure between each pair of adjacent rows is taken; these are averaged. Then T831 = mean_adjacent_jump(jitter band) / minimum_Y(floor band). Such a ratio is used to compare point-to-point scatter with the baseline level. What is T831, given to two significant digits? 0.016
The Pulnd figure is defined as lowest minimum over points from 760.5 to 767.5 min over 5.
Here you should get 23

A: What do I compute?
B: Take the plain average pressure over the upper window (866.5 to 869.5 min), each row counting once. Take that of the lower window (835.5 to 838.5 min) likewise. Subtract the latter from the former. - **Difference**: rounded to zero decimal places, 25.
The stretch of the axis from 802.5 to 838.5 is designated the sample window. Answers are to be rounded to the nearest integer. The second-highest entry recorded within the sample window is 166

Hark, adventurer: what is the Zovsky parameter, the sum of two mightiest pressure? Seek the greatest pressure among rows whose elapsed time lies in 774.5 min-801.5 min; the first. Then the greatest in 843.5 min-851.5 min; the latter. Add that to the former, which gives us 297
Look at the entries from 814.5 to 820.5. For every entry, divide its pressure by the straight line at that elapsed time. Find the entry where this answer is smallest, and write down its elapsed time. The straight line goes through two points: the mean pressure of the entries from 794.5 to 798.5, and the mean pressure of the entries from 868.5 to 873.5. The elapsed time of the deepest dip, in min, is 819.0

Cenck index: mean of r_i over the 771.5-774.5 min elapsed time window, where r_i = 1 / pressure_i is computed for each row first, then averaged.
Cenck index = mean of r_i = 0.0076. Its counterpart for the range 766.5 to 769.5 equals 0.0083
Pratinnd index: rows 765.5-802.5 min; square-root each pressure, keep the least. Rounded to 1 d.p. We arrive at 10.9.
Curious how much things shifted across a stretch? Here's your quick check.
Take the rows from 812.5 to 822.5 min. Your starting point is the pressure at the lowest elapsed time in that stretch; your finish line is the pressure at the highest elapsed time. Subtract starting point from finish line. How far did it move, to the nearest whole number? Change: -21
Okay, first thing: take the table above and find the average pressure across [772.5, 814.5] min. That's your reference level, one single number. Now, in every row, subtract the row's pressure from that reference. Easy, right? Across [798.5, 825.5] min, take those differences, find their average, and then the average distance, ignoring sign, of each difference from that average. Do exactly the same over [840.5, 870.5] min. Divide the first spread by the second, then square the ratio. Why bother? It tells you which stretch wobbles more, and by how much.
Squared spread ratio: 48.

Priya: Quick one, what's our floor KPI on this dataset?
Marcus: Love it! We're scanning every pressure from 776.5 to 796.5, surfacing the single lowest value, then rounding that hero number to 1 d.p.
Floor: 143.0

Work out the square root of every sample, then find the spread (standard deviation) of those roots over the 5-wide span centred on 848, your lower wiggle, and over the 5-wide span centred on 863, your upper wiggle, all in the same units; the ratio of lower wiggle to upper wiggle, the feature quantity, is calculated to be 0.98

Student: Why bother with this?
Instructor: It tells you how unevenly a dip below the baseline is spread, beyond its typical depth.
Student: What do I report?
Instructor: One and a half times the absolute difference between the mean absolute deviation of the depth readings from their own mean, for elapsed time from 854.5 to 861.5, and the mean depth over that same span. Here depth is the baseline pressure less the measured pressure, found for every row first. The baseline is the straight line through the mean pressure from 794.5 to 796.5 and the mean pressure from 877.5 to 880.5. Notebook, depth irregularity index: 26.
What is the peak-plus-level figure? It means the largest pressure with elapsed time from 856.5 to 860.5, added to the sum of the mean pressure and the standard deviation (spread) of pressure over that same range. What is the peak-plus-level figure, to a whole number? 221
